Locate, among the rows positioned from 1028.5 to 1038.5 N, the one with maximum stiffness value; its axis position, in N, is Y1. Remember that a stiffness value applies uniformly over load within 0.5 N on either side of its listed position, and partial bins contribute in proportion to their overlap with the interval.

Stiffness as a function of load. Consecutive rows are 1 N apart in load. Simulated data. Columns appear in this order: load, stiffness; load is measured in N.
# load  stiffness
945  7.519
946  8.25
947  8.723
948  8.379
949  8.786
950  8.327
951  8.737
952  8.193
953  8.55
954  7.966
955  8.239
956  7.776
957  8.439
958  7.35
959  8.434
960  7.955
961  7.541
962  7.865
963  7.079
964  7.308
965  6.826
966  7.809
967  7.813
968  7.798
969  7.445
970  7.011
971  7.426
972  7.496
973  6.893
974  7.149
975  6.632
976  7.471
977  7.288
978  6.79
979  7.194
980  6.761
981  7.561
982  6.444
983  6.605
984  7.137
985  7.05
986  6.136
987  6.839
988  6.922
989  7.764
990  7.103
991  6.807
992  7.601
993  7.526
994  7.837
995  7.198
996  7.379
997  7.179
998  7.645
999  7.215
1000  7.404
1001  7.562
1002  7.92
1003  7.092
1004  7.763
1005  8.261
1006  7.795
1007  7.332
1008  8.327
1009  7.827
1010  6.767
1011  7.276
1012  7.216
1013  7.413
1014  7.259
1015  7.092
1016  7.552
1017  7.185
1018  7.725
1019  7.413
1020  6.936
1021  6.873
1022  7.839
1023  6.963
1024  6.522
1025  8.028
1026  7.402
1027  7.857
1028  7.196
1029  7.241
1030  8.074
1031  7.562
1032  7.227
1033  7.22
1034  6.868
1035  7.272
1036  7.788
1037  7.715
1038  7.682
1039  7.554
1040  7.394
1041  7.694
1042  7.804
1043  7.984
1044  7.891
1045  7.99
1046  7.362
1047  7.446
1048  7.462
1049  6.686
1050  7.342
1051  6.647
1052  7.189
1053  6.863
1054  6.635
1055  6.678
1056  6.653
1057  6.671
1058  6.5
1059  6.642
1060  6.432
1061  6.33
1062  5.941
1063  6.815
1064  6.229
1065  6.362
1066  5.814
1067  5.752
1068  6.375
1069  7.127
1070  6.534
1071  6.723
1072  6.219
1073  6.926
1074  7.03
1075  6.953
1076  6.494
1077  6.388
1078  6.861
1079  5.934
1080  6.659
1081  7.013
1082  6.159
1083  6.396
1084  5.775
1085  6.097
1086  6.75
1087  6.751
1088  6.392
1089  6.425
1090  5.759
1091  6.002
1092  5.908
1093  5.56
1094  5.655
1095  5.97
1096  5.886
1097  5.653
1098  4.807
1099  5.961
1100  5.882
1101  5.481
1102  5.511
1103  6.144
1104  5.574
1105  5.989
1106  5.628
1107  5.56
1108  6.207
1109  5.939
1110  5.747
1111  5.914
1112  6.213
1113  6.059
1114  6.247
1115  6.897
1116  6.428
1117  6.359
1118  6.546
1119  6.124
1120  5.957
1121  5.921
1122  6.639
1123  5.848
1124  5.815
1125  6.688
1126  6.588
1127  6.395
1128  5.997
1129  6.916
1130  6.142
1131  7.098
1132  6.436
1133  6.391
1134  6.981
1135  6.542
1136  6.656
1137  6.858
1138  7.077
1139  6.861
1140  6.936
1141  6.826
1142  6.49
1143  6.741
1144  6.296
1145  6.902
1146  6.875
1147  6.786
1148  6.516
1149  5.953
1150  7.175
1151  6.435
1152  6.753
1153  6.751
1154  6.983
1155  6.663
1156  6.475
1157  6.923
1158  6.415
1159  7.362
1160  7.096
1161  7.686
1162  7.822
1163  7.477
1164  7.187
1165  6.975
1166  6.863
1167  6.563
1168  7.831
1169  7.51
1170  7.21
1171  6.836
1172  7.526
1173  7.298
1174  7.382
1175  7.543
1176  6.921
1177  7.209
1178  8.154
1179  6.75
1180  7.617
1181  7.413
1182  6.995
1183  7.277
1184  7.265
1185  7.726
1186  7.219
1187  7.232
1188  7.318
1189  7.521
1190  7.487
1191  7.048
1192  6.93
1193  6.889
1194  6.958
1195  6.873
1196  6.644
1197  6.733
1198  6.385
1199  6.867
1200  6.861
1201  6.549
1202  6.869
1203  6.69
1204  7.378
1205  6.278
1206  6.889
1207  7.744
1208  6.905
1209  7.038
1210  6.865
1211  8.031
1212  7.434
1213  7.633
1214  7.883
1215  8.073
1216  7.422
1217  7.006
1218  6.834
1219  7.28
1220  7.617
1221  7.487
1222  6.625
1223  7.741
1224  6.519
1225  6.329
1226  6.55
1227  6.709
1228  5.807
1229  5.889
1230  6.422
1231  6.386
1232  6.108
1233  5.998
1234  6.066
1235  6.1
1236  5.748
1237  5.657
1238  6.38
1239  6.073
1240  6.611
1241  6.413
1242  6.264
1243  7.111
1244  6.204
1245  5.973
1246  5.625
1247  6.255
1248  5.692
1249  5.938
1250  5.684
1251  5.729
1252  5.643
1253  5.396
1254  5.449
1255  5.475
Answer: 1030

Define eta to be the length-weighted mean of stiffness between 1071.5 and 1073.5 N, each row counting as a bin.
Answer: 6.6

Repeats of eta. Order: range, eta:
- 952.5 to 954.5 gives 8.3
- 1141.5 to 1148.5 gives 6.7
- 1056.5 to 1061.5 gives 6.5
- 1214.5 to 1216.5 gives 7.7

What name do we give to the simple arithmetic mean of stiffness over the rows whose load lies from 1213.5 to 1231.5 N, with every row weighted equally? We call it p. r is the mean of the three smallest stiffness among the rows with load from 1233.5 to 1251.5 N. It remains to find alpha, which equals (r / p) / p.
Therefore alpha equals 0.1181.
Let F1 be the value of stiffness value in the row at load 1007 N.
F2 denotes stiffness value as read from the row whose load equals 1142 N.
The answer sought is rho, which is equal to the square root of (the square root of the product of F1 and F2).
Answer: 2.63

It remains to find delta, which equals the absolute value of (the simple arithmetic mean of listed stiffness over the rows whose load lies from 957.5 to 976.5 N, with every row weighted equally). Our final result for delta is 7.4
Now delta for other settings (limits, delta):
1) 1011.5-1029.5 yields 7.3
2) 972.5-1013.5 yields 7.3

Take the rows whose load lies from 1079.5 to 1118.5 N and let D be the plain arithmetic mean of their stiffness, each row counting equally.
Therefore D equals 6.0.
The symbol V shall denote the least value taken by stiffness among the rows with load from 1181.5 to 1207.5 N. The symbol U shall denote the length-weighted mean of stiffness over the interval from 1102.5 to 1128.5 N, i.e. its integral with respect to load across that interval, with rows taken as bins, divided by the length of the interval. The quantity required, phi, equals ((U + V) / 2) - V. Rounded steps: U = 6.1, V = 6.278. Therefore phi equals -0.07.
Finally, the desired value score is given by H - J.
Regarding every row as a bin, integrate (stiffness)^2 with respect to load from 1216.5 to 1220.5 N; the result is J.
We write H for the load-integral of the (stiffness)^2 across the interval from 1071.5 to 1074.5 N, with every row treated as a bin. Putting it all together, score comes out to -71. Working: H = 136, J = 207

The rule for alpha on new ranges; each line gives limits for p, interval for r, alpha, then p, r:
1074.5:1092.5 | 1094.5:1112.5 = 0.1297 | 6.4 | 5.3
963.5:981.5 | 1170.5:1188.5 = 0.1297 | 7.3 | 6.8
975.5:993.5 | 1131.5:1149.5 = 0.1248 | 7.1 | 6.2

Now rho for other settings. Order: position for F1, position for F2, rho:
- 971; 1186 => 2.71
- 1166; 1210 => 2.62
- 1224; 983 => 2.56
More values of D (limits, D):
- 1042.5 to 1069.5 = 6.8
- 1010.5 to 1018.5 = 7.3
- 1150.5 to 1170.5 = 7.0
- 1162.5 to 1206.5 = 7.1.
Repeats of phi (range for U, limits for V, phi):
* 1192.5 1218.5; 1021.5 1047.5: 0.27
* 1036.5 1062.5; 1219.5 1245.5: 0.73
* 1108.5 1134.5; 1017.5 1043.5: -0.10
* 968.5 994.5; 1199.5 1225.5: 0.42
